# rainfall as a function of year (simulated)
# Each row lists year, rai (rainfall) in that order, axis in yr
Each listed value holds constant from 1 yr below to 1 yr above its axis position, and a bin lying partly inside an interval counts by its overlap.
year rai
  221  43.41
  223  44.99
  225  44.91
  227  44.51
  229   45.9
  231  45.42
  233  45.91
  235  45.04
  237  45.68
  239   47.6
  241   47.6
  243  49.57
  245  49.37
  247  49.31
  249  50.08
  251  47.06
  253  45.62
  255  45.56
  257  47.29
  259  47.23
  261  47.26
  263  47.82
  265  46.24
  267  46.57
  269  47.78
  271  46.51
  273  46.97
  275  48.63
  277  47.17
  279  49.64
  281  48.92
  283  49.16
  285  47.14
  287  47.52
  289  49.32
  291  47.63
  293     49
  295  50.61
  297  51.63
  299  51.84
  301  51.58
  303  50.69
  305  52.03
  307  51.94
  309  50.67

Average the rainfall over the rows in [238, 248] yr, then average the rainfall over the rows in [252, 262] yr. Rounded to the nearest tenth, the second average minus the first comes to -2.1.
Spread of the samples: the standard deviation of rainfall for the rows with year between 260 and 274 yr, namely 0.6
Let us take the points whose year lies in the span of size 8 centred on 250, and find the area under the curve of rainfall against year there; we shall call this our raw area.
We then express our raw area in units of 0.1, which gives 3841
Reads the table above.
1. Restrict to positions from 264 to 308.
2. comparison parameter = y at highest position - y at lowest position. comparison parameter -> 5.7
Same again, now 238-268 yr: -1.0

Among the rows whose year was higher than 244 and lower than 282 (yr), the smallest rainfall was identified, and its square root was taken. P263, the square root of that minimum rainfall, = 6.75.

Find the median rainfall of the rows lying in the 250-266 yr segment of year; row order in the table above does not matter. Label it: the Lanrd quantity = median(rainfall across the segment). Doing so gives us 47.1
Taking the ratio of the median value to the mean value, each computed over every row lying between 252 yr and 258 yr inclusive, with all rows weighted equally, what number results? 0.99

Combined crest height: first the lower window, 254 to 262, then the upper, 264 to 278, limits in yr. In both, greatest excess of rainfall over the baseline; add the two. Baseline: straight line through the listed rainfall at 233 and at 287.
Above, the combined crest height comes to 2.1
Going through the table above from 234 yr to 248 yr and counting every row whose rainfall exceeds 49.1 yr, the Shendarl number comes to 3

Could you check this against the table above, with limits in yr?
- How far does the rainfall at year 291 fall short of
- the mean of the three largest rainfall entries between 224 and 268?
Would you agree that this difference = 2.0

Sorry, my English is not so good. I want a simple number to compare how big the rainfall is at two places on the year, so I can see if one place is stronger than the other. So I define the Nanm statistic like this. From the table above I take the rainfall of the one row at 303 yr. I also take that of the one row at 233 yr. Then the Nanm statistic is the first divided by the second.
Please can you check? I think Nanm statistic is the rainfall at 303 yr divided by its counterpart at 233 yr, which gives 1.10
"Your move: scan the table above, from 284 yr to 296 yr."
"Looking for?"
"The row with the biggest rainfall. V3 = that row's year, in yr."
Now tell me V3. 295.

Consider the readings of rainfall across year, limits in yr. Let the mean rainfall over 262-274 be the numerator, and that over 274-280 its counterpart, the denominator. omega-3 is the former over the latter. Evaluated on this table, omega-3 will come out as 0.97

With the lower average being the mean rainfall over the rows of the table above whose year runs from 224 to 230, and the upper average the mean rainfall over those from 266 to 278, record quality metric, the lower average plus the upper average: 92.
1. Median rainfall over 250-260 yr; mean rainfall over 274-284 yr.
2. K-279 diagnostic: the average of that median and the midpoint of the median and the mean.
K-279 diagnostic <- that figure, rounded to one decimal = 47.5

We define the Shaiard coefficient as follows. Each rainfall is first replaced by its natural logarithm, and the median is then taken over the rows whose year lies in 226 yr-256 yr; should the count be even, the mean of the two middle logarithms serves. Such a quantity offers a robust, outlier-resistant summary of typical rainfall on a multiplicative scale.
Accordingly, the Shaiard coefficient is 3.83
